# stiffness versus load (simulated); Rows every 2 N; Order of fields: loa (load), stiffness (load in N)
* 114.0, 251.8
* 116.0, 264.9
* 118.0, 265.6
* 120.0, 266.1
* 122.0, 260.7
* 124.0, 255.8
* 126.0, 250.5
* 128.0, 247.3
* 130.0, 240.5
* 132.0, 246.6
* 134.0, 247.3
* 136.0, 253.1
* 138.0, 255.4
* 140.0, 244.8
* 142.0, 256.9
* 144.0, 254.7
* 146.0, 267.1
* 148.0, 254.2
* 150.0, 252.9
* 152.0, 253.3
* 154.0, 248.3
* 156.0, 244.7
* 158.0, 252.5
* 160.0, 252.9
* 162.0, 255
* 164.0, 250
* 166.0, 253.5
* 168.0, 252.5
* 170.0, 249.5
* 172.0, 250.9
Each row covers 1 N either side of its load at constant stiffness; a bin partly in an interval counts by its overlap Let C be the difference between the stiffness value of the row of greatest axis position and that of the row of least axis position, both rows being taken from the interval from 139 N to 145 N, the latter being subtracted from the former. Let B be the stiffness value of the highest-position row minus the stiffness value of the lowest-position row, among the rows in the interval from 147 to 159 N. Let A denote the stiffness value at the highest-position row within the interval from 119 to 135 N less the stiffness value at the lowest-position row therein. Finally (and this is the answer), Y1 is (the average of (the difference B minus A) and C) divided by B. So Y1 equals -8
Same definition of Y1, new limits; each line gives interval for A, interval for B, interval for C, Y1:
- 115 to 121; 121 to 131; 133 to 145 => 0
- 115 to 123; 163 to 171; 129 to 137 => -16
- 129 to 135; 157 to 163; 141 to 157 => -3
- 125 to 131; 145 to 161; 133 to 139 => 0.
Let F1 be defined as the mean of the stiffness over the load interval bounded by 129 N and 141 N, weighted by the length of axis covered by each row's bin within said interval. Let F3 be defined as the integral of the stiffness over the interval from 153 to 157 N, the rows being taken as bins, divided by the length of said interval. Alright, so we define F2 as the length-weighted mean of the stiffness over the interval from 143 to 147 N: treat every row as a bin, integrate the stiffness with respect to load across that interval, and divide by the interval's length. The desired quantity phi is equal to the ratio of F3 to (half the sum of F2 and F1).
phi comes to 0.97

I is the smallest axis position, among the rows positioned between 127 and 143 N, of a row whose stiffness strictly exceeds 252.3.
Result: 136.0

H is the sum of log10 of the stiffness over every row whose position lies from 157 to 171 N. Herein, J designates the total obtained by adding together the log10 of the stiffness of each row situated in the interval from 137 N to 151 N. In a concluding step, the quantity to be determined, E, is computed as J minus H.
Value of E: 0.03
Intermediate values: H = 16.8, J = 16.8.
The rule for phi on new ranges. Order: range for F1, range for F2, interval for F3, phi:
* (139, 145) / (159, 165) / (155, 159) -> 0.99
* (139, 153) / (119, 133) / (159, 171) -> 0.99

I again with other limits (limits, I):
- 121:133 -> 122.0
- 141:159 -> 142.0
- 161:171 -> 162.0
